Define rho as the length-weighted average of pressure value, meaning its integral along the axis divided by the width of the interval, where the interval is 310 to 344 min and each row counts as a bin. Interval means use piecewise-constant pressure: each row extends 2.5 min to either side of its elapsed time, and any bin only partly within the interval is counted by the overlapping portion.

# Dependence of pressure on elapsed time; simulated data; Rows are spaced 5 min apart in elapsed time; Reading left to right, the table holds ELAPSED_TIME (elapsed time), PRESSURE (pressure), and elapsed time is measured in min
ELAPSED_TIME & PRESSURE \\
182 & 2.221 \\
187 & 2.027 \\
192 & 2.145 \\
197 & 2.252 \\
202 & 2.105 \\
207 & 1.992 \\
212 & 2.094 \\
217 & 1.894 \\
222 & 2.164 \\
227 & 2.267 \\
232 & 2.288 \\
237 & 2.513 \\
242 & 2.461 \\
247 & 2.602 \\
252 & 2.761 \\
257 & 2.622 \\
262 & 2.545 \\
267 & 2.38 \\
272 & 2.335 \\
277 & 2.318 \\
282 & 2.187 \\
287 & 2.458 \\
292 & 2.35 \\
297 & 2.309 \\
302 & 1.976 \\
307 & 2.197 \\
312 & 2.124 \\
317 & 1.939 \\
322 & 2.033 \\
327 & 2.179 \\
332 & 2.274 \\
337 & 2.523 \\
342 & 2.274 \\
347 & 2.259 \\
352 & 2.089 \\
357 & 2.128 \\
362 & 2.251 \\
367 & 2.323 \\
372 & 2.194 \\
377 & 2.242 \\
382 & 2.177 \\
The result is 2.19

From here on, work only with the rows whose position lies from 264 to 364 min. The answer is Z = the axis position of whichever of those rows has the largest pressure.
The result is 337 min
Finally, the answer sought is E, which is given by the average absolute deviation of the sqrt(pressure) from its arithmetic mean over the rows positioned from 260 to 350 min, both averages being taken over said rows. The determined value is 0.044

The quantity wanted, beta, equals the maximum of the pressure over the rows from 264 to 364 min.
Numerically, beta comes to 2.523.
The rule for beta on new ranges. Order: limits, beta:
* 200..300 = 2.761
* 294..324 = 2.309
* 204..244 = 2.513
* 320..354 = 2.523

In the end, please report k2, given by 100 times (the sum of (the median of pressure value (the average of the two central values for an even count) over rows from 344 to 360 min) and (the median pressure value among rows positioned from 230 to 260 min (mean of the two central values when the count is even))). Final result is 469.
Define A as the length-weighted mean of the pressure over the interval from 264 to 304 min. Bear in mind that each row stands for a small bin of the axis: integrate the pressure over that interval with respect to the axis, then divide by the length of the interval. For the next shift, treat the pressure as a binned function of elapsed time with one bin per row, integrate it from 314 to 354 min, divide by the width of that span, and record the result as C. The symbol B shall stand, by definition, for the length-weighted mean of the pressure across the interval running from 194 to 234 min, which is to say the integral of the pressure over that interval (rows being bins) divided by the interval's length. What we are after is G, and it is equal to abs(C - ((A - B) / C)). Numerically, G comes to 2.12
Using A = 2.30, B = 2.13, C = 2.20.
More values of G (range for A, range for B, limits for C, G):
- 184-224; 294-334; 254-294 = 2.42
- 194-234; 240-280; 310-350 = 2.37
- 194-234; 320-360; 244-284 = 2.51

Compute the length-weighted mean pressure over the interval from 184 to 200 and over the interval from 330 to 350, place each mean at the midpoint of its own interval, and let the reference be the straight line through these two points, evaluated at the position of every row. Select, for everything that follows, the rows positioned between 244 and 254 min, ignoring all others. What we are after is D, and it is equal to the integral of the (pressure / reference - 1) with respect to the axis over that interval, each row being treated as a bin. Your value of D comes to 2.0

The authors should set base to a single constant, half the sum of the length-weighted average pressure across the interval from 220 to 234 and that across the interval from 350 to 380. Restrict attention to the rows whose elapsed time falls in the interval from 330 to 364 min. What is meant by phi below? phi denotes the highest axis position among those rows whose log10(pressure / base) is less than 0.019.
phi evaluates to 362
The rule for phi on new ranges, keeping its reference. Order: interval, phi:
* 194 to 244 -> 232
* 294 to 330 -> 327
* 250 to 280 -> 277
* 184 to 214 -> 212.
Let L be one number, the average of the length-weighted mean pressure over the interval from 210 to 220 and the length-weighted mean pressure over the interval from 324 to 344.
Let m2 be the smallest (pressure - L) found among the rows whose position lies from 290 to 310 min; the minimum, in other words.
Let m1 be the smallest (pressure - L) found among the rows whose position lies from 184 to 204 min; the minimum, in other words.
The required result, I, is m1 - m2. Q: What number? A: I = 0.05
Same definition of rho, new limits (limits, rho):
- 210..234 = 2.14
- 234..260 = 2.59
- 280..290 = 2.33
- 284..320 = 2.19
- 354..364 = 2.18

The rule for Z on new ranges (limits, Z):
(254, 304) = 257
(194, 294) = 252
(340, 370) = 367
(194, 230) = 227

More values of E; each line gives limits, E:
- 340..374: 0.023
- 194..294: 0.057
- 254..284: 0.040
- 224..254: 0.045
